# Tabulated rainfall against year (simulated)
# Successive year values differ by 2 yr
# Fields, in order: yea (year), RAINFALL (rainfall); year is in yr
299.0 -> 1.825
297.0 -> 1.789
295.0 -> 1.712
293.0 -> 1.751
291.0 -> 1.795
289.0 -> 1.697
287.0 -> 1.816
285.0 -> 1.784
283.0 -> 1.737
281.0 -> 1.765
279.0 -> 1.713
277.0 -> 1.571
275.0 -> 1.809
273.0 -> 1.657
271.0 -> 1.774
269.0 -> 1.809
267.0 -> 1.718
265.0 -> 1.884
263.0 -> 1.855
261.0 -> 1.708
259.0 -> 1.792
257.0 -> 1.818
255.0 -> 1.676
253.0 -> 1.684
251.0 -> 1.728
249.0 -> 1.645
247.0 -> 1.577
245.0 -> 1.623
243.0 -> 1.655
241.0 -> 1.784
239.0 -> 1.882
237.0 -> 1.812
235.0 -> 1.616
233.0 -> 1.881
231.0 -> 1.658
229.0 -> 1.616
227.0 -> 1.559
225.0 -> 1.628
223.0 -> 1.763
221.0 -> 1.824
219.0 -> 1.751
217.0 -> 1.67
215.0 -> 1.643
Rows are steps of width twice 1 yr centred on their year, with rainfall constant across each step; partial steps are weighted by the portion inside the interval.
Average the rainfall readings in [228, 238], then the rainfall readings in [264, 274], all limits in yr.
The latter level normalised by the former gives 1.03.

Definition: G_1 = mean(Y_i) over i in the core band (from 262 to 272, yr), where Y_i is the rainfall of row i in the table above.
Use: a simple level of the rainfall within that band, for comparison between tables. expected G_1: 1.81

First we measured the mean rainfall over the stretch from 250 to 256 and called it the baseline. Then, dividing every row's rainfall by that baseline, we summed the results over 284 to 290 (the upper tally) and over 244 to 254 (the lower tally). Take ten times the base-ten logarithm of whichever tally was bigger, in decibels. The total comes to 6.9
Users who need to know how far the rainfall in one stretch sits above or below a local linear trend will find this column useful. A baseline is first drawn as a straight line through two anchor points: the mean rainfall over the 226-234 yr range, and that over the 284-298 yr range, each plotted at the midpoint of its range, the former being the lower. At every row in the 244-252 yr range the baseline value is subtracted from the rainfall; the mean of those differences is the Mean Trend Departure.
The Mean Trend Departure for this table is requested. -0.06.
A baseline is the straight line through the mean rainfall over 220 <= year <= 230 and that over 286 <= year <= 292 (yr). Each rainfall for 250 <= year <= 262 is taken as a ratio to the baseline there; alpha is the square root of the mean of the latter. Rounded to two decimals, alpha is 1.00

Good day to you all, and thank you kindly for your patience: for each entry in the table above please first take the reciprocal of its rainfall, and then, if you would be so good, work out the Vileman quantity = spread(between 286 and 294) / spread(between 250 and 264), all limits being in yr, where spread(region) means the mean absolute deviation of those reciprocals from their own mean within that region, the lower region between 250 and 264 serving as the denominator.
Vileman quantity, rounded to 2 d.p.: 0.68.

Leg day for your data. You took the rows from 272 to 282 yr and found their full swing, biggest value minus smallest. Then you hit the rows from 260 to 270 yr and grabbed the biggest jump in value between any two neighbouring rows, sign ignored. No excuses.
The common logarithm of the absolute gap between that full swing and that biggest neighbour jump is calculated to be -1.14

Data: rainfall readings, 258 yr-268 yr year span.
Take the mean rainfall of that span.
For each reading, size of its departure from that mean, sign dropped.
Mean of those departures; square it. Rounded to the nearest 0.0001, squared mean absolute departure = 0.0039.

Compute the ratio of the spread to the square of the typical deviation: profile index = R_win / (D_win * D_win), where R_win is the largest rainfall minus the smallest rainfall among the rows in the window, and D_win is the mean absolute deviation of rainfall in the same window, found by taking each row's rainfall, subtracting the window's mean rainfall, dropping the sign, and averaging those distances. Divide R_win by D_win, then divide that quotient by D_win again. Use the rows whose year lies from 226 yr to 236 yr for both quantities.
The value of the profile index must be 44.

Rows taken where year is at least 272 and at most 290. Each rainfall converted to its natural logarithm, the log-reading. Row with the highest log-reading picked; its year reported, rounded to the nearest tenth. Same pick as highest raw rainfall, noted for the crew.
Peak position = 287.0 yr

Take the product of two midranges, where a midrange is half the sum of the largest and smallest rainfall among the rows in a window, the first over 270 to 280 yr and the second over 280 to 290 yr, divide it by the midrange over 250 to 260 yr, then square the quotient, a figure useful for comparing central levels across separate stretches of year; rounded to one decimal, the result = 2.9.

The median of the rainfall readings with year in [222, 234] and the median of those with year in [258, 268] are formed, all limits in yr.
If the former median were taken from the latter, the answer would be 0.149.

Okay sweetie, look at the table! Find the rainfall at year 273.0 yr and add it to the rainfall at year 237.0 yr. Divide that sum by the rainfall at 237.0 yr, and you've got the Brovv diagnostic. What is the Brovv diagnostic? 1.91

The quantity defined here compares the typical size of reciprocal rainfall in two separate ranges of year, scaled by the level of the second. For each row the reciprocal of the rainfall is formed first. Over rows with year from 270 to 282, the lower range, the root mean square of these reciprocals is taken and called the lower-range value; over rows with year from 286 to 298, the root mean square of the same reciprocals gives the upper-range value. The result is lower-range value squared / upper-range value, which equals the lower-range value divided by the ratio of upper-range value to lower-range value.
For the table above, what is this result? 0.60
